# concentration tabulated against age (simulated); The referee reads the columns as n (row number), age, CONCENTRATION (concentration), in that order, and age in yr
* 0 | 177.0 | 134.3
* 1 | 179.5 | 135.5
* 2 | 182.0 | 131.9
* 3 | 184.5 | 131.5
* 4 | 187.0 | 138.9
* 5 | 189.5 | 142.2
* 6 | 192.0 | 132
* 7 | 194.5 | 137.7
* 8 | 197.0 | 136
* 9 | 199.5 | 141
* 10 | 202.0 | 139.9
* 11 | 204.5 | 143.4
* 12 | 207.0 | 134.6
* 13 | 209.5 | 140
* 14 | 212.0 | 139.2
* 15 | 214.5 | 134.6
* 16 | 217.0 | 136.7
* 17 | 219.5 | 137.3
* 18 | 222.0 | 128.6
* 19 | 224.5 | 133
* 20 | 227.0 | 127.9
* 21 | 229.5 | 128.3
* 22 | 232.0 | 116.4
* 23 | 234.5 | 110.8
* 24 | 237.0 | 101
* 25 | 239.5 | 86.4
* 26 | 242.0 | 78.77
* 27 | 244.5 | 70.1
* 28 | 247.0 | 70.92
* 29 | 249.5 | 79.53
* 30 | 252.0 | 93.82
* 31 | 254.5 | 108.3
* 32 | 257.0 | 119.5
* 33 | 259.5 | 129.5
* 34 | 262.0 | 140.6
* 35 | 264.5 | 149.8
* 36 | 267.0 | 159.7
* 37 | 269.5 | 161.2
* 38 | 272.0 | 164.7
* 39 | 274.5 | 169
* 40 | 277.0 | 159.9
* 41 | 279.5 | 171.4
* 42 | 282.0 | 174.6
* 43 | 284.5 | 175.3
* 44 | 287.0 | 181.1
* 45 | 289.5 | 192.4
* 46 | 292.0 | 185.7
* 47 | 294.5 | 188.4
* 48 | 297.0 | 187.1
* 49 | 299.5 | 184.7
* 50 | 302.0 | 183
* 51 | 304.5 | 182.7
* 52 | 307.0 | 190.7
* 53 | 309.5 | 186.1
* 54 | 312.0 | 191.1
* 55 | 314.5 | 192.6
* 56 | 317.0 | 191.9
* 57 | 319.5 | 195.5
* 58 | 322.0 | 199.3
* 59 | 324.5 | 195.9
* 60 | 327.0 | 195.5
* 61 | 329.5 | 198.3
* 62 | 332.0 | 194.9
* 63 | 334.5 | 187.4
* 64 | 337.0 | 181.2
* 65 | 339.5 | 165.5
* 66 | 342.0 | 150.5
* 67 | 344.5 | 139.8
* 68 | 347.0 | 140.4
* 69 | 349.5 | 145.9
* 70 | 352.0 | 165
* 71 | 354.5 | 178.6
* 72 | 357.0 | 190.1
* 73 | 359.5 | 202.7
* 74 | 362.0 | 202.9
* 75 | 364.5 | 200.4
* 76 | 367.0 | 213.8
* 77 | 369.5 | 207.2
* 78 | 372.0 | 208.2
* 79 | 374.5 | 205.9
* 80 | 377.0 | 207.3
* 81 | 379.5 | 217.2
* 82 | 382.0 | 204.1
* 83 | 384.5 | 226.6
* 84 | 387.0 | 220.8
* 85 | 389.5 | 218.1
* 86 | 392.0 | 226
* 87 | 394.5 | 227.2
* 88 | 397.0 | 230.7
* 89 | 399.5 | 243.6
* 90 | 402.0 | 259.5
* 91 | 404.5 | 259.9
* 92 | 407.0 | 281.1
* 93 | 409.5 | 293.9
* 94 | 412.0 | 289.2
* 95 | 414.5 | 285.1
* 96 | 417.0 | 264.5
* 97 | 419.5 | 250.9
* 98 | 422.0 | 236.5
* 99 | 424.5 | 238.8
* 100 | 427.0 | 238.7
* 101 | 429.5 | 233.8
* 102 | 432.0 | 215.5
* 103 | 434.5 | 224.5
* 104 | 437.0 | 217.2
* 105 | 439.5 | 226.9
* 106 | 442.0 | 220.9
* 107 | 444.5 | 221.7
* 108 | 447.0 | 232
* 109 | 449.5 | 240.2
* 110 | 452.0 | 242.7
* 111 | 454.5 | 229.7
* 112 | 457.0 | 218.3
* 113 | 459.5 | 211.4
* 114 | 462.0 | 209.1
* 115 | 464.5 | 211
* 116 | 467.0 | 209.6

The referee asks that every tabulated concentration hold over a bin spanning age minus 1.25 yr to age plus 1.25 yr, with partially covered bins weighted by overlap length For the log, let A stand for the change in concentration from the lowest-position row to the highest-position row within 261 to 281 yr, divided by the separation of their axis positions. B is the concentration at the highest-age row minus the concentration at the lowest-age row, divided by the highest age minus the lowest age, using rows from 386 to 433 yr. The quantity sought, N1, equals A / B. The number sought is -14.9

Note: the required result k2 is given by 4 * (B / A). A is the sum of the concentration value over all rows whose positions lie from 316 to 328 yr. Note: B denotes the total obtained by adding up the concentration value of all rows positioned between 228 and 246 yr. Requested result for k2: 2.8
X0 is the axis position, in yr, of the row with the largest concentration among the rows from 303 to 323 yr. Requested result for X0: 322.0 yr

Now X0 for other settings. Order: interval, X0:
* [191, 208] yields 204.5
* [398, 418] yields 409.5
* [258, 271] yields 269.5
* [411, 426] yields 412.0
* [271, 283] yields 282.0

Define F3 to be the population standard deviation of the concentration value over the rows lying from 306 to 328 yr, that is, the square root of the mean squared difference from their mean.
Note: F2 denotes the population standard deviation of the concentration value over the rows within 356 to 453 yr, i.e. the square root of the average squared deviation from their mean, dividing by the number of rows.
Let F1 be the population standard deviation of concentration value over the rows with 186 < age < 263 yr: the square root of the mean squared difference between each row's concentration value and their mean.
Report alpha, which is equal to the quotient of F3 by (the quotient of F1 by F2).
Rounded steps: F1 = 23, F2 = 25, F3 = 3.6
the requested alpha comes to 4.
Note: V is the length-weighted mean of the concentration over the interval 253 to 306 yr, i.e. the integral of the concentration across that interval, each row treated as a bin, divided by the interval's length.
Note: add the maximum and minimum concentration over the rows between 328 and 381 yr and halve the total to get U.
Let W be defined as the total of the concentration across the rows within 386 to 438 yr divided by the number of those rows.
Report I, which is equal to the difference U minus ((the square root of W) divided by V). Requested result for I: 178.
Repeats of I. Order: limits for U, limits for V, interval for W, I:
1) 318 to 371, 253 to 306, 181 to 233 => 177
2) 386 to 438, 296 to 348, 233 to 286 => 255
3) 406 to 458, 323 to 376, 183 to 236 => 255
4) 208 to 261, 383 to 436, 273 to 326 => 105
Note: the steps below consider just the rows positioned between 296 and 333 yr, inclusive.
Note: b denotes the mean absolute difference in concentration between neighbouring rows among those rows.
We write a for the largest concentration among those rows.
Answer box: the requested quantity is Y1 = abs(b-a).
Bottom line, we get 196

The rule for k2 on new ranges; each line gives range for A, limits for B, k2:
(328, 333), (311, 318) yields 5.9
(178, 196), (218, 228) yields 2.2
